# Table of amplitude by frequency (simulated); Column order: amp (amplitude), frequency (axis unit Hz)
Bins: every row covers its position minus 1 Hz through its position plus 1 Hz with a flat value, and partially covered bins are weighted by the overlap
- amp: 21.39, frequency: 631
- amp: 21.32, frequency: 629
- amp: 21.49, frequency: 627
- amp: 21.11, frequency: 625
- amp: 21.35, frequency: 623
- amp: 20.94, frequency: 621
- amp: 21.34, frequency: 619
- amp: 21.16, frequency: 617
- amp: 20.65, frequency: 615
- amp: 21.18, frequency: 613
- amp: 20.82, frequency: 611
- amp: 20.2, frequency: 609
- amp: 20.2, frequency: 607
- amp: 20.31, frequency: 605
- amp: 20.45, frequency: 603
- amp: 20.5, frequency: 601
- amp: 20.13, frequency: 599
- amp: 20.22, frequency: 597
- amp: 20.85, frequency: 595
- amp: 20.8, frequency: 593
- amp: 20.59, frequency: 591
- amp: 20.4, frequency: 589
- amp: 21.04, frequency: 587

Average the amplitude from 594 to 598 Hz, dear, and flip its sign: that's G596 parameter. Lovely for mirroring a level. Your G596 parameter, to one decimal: -20.5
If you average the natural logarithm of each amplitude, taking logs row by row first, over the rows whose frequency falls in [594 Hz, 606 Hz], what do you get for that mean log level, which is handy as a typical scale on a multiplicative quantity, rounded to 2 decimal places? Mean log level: 3.02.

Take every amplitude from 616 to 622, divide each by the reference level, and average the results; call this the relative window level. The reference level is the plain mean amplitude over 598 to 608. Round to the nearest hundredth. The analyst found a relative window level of 1.04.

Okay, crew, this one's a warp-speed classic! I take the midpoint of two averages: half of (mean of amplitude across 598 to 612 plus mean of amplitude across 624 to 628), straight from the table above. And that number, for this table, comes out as 20.8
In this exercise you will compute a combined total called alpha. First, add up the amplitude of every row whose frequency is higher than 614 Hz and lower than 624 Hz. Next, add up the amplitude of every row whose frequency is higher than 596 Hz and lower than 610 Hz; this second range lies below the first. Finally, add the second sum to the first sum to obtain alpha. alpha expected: 247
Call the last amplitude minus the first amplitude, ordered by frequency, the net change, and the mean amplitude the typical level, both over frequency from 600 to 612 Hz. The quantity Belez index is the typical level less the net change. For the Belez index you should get 20.1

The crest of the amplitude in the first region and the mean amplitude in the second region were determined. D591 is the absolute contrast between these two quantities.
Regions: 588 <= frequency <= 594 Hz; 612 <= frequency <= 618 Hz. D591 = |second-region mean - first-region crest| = 0.20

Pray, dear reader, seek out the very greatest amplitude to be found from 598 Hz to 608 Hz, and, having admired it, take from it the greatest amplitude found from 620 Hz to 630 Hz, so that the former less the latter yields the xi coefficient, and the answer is -1.0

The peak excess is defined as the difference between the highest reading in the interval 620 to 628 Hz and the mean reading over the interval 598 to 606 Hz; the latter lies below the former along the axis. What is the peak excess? 1.1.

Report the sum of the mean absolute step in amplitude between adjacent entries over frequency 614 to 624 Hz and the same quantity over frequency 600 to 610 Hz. 0.450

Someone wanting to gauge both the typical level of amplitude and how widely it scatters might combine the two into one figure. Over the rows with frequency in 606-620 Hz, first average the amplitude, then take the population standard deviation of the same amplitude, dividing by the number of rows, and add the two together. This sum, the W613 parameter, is 21.2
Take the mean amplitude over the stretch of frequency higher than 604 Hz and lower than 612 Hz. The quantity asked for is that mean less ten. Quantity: 10.4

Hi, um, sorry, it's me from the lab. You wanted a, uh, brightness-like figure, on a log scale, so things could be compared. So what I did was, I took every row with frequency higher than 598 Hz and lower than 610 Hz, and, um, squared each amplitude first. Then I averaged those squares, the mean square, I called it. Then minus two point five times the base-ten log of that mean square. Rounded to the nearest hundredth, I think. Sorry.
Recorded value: -6.54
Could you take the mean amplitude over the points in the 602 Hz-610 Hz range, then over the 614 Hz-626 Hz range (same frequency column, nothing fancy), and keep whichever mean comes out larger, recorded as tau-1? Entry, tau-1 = 21.09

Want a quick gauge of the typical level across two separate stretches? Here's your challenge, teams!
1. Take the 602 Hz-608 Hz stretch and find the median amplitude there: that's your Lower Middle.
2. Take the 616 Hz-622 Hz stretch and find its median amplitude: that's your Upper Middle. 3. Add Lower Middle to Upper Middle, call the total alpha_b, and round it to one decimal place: 41.5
